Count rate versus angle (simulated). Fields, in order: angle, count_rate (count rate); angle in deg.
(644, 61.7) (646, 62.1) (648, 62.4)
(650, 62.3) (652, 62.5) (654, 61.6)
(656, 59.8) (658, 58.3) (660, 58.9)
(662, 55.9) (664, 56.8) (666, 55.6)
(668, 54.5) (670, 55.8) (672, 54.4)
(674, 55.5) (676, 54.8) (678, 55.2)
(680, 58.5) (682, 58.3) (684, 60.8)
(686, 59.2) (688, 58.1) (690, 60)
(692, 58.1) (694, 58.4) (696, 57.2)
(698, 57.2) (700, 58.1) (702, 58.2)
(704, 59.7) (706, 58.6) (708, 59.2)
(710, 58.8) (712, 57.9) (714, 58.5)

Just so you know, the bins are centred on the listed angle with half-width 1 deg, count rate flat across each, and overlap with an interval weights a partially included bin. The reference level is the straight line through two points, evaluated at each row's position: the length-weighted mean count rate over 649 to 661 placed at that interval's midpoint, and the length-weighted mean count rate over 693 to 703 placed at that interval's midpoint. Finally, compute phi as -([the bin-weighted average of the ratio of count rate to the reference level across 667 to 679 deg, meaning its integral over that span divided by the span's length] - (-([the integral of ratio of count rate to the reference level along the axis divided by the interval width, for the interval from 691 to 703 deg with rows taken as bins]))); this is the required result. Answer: -1.93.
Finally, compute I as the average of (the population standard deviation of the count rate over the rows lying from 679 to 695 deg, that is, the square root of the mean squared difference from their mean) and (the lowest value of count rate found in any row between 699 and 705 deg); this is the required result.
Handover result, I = 29.5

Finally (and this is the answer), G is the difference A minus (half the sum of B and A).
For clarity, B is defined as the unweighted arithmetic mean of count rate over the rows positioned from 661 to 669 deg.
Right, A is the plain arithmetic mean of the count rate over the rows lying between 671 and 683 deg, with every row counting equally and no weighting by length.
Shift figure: 0.2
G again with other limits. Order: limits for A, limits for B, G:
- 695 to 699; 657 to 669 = 0.3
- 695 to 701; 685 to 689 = -0.6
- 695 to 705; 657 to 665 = 0.3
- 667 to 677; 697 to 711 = -1.8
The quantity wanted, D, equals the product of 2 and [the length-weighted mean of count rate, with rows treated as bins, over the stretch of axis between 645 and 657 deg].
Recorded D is 124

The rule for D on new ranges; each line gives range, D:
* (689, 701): 116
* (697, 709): 117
